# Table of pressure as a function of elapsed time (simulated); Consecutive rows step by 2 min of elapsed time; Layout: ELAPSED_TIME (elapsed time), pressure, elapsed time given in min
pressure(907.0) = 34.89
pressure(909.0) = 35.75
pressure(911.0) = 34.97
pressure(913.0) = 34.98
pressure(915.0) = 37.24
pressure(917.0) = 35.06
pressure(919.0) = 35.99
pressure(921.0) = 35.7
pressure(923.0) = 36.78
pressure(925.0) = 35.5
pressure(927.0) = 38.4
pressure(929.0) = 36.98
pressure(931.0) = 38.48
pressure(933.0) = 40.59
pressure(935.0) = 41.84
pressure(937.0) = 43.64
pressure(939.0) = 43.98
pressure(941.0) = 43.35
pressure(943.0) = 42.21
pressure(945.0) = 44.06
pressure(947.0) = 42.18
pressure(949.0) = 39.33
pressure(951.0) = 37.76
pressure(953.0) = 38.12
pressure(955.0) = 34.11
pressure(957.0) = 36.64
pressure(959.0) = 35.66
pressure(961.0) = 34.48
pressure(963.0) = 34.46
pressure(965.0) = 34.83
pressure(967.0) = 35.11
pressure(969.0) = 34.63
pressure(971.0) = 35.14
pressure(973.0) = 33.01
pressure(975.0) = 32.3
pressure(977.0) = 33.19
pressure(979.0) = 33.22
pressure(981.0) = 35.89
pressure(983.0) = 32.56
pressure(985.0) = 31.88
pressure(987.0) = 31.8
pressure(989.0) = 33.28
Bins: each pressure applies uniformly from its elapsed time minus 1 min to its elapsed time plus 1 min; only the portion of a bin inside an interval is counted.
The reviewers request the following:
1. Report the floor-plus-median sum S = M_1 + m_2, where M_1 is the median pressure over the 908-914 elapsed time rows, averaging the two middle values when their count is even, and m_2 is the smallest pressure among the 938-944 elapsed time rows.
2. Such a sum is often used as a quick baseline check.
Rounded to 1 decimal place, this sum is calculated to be 77.2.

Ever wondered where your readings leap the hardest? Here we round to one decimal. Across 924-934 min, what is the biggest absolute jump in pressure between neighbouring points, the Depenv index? 2.9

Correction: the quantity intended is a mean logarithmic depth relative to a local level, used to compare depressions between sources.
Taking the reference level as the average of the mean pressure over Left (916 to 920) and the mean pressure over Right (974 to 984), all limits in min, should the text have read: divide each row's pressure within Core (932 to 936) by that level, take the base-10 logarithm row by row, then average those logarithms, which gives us 0.077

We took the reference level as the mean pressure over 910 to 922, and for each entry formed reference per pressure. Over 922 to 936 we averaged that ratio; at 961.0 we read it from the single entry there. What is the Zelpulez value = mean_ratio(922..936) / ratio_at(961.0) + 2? 2.90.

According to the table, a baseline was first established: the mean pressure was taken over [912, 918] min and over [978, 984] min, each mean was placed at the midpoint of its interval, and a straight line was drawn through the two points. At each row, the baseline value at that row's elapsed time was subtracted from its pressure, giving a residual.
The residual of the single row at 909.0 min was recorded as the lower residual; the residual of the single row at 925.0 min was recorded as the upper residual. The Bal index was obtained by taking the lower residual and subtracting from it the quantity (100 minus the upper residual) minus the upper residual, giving -100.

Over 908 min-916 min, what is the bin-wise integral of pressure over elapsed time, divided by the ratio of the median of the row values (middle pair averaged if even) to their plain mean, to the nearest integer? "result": 289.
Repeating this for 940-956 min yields 633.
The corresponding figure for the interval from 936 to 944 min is 345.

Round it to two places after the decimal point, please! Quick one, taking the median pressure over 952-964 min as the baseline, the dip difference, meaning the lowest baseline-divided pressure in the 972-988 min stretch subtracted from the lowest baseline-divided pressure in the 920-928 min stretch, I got 0.11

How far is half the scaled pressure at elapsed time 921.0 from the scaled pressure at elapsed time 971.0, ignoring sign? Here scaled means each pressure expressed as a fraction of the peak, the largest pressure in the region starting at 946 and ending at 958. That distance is 0.41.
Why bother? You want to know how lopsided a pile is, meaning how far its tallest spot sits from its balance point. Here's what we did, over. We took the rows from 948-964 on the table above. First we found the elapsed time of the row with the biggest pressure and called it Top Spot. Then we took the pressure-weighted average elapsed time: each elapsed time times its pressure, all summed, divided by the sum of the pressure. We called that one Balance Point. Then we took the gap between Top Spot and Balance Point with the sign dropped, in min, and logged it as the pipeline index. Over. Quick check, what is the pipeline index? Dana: 6.8 min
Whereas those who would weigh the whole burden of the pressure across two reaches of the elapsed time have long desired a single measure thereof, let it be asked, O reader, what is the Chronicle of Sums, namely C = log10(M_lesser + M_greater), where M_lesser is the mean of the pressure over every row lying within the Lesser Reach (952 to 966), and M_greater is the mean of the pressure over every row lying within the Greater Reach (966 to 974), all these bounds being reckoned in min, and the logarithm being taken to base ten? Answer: 1.84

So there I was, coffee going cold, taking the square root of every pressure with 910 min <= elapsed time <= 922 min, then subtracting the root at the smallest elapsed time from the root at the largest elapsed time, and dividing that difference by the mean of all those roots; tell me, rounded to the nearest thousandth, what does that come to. 0.010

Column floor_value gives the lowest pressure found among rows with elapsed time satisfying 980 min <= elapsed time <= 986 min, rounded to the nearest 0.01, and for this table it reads 31.88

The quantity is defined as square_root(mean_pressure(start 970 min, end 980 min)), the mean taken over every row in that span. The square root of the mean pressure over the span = 5.8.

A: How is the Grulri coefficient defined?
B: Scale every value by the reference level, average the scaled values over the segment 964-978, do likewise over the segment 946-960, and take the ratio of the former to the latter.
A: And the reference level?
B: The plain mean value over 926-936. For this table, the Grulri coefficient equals 0.90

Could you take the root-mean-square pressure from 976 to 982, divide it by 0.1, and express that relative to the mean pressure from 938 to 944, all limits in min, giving 7.9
